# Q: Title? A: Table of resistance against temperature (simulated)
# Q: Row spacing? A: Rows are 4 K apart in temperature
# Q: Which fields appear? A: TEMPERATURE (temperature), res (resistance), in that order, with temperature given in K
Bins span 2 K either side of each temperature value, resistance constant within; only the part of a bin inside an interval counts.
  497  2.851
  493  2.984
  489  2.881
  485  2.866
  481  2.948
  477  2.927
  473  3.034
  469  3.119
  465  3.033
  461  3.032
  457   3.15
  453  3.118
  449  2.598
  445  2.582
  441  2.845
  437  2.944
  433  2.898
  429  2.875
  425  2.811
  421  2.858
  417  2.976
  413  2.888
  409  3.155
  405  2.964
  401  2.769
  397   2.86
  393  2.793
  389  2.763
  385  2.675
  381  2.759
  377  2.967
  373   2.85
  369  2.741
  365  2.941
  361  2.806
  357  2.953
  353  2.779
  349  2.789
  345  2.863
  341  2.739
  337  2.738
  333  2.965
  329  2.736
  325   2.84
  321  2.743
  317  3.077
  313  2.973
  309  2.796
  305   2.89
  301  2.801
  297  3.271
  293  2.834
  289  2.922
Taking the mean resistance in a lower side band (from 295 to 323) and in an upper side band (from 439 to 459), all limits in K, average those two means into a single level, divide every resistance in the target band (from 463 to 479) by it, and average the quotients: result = 1.045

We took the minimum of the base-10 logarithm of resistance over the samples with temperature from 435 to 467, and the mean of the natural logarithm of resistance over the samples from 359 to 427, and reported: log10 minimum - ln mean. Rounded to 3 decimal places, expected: -0.637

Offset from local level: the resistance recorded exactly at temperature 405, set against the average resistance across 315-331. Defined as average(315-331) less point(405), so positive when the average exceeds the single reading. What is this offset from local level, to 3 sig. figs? -0.115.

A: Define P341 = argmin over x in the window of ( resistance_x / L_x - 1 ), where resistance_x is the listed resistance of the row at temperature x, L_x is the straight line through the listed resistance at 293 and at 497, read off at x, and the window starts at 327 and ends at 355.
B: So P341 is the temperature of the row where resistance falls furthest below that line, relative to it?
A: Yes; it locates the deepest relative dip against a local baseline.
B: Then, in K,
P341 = 329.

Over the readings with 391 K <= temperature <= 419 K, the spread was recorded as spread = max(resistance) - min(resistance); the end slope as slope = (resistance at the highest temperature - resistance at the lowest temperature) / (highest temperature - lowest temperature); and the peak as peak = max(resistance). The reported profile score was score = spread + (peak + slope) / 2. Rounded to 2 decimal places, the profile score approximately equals 1.97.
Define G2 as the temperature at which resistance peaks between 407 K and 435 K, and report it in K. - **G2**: 409 K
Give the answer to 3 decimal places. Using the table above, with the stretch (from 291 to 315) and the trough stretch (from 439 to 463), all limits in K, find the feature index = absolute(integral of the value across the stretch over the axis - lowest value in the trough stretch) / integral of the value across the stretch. 0.963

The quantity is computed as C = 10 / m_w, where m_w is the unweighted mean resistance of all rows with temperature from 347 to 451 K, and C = 3.52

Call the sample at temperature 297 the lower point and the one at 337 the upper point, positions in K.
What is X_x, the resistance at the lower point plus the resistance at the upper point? 6.01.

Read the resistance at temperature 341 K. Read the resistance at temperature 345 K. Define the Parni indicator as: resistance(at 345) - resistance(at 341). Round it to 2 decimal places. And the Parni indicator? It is 0.12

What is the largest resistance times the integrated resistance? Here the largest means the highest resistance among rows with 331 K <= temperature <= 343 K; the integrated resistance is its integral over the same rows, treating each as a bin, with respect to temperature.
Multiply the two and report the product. 100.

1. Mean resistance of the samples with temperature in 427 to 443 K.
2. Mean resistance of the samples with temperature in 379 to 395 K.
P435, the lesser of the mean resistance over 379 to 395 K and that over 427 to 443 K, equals 2.75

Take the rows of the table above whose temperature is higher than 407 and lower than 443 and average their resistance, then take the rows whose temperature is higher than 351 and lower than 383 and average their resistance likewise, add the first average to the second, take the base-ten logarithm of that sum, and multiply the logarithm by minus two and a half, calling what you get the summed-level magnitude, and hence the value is -1.90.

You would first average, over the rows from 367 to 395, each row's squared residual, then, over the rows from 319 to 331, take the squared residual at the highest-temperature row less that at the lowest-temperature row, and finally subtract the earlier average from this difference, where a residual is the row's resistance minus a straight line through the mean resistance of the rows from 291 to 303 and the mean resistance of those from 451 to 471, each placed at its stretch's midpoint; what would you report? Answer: -0.058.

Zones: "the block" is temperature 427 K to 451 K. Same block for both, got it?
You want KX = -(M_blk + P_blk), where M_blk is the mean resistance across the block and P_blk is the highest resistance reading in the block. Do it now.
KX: -5.73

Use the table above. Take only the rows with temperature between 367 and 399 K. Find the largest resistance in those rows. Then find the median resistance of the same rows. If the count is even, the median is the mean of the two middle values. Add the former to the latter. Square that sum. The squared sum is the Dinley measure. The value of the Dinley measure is 33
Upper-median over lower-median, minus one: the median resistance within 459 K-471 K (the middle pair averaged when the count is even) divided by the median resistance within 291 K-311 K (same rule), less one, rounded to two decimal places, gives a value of 0.07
